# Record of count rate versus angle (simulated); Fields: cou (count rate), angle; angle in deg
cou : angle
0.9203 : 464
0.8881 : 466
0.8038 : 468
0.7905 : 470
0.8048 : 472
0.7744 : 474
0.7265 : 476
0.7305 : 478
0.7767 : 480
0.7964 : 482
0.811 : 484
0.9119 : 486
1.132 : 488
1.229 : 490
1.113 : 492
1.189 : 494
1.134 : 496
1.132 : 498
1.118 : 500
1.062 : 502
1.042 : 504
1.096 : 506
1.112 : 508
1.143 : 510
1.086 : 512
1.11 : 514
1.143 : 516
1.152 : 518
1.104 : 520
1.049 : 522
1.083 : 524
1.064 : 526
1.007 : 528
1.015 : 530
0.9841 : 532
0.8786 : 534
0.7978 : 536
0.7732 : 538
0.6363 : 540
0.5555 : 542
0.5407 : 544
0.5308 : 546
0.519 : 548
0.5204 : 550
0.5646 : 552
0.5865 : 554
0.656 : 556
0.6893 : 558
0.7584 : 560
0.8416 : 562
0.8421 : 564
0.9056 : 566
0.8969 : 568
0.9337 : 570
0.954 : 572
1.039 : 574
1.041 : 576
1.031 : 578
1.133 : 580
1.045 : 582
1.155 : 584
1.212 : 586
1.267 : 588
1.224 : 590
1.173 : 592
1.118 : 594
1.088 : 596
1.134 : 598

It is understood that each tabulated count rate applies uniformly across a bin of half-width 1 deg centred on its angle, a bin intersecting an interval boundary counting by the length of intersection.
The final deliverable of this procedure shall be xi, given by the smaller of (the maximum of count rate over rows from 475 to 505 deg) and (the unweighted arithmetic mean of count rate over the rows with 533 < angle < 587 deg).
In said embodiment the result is 0.82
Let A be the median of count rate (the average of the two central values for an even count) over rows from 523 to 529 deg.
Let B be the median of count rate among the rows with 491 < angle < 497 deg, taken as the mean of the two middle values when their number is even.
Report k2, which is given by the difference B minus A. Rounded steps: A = 1.06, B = 1.1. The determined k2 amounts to 0.07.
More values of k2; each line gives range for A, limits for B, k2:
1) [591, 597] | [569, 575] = -0.16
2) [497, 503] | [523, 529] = -0.05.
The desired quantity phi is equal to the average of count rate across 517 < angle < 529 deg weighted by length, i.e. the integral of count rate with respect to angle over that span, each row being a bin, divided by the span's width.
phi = 1.08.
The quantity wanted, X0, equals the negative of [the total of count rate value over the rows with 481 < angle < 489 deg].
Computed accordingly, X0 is -3.7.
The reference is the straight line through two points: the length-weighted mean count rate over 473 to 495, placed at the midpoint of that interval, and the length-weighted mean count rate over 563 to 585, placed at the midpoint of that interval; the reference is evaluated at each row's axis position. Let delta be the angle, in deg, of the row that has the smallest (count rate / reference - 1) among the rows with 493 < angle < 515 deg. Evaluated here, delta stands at 504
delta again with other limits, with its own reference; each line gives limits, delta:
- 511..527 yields 522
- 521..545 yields 544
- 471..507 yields 476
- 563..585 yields 564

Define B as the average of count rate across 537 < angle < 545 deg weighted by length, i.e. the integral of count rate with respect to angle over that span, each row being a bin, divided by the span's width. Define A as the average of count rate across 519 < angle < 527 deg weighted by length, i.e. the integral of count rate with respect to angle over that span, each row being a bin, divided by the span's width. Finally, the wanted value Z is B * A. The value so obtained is 0.7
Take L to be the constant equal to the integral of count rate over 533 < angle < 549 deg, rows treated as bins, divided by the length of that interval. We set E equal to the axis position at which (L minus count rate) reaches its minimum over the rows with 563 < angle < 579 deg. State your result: 576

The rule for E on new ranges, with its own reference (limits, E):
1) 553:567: 566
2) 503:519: 518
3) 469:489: 488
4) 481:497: 490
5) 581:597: 588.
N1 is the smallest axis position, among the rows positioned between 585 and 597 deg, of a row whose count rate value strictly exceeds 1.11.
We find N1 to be 586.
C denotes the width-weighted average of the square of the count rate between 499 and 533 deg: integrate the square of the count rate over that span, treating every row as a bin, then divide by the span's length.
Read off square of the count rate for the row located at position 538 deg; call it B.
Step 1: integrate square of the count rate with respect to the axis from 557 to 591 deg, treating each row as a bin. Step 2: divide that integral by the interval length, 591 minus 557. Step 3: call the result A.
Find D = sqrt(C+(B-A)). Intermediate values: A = 1.02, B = 0.60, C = 1.17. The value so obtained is 0.9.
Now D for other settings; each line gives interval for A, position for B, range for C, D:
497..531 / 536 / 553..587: 0.6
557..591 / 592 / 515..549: 1.1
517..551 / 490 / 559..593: 1.4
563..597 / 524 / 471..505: 1.0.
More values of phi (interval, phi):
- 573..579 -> 1.04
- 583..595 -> 1.19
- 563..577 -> 0.94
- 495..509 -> 1.10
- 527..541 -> 0.87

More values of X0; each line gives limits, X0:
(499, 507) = -4.3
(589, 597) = -4.6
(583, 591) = -4.9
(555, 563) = -2.9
